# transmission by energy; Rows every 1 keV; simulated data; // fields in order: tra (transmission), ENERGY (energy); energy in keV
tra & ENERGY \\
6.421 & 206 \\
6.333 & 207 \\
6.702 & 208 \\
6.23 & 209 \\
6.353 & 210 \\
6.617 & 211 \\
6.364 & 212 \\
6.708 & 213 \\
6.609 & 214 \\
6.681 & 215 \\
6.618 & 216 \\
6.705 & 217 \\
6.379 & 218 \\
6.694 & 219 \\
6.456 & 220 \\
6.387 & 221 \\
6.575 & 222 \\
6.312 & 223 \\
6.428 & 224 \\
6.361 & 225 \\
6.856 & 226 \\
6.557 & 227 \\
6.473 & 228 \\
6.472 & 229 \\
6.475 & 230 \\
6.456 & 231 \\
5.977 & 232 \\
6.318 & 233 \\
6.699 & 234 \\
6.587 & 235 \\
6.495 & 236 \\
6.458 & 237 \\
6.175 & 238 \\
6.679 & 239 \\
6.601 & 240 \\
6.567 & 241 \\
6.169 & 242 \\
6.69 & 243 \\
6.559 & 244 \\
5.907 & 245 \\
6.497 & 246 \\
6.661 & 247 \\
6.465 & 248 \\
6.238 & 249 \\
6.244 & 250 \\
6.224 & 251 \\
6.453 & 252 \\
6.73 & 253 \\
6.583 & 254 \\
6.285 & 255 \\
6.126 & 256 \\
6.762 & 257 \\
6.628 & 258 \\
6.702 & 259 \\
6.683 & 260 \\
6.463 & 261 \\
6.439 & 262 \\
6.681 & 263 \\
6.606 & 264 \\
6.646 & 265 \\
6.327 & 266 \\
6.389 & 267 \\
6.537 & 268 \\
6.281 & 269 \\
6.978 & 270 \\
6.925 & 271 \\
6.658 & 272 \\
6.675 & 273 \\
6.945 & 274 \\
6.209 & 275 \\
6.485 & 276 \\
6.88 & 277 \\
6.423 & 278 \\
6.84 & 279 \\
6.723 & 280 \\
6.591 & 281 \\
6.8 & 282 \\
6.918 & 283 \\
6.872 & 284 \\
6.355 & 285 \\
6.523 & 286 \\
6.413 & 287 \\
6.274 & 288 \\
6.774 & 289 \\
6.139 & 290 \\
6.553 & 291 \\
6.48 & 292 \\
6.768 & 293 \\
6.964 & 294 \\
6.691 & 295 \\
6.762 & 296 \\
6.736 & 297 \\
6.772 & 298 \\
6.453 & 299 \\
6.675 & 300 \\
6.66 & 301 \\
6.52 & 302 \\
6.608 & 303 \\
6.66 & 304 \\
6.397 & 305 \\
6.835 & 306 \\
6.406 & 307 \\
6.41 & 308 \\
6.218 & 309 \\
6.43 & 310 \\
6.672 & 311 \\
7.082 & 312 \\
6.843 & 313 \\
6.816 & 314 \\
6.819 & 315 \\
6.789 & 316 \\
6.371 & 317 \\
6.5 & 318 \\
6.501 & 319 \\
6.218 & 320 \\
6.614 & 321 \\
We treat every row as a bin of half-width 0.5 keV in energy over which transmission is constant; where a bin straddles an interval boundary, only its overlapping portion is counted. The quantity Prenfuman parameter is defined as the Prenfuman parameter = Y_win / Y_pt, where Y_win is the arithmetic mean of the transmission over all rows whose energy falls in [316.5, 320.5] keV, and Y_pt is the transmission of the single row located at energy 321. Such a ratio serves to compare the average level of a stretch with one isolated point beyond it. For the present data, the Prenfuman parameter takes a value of 0.97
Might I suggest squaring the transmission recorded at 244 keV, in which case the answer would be 43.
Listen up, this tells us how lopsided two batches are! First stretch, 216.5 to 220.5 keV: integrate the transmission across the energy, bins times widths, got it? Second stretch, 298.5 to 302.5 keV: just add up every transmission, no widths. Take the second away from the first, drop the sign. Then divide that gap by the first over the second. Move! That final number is 0.1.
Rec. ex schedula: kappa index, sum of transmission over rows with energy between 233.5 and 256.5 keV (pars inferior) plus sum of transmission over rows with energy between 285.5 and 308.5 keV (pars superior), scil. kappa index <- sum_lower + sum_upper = 299.6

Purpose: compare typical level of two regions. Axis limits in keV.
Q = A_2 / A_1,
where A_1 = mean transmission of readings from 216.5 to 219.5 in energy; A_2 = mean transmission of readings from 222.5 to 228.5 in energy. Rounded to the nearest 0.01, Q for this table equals 0.99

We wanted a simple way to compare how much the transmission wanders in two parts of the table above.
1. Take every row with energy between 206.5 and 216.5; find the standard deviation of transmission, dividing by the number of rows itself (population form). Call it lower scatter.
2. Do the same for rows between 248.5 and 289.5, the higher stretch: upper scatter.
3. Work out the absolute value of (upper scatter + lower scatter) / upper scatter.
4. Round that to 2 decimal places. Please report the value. 1.74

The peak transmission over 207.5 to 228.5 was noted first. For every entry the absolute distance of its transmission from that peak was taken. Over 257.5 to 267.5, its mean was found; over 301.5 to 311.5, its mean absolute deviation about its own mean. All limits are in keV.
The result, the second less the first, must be -0.16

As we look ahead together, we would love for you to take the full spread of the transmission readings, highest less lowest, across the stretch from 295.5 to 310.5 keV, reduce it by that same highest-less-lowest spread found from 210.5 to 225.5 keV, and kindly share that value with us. 0.2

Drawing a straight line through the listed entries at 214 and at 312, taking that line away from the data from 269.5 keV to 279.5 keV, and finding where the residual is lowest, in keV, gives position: 275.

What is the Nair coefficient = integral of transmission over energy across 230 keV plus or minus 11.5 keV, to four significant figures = 149.1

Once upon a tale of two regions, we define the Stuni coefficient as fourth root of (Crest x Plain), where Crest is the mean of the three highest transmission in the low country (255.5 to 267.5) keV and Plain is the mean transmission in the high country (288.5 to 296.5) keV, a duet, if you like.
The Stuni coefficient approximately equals 2.58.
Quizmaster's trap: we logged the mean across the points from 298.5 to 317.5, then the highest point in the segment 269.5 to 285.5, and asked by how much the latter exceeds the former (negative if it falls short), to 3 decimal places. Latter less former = 0.364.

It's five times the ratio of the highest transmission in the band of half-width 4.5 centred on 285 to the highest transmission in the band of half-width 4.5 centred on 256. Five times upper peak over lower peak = 5.12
